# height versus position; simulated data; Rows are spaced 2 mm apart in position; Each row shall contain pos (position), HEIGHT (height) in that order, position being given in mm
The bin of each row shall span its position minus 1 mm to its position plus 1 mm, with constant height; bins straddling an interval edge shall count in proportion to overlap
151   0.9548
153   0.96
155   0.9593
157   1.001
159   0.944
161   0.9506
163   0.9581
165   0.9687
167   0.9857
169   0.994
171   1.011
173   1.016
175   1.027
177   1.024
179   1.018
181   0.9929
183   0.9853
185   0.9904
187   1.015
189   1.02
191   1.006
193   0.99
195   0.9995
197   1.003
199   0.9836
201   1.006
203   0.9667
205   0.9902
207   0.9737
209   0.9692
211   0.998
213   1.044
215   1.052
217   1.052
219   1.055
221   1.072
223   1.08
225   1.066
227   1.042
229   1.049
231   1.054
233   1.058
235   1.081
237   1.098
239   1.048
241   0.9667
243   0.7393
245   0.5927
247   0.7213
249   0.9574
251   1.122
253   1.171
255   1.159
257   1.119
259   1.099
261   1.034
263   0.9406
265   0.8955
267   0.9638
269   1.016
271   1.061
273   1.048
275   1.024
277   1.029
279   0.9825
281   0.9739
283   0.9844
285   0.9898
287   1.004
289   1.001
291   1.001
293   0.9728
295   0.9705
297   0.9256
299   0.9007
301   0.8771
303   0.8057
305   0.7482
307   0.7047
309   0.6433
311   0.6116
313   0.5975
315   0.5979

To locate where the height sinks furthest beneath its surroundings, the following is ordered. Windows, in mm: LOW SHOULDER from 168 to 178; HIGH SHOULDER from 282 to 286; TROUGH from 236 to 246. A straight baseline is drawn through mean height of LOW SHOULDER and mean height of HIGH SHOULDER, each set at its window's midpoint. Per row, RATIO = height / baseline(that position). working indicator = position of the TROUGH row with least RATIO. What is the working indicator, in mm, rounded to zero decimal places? 245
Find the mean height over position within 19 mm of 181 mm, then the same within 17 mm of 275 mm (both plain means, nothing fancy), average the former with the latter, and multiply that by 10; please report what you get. 10.0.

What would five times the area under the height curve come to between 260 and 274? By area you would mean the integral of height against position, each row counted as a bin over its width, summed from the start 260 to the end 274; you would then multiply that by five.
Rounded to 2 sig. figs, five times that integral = 70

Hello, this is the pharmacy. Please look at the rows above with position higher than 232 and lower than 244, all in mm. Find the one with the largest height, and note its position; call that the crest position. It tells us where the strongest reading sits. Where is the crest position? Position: 237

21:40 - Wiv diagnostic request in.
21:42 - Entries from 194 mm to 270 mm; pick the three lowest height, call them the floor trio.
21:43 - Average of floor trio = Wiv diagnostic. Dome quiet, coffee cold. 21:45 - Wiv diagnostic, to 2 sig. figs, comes 0.68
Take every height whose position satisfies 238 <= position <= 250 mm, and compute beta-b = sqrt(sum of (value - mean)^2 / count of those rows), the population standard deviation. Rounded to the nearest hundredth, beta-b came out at 0.16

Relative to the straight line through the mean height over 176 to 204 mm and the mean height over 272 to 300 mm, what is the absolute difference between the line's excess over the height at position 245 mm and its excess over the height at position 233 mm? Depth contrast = 0.46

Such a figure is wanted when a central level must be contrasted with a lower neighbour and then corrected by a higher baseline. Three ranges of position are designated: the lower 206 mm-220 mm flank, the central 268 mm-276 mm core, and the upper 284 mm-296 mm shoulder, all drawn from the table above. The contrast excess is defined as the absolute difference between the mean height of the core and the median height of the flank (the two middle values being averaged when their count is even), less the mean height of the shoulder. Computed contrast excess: -0.98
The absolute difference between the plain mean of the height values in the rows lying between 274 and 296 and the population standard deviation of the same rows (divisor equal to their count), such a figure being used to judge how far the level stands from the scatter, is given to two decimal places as 0.97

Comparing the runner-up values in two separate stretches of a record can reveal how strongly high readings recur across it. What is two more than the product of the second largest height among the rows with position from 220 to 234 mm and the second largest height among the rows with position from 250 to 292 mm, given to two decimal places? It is 3.24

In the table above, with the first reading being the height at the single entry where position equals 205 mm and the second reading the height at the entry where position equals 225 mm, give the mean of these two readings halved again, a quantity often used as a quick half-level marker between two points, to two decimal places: 0.51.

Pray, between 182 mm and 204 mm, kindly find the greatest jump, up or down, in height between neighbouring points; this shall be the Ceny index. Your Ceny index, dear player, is 0.039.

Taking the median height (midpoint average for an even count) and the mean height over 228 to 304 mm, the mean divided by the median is 0.98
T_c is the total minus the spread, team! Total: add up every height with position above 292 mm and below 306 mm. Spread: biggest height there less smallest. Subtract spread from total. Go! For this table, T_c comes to 6.0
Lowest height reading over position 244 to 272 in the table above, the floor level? 0.5927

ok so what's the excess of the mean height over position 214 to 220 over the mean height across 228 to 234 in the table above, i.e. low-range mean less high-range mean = 0.00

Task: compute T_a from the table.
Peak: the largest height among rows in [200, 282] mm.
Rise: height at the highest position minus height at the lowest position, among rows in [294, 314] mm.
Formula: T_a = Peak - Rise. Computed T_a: 1.54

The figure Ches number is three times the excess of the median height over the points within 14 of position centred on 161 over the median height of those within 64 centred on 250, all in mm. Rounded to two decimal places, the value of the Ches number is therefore -0.27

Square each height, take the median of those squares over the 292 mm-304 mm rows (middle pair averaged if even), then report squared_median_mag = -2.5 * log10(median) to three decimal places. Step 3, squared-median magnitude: 0.197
